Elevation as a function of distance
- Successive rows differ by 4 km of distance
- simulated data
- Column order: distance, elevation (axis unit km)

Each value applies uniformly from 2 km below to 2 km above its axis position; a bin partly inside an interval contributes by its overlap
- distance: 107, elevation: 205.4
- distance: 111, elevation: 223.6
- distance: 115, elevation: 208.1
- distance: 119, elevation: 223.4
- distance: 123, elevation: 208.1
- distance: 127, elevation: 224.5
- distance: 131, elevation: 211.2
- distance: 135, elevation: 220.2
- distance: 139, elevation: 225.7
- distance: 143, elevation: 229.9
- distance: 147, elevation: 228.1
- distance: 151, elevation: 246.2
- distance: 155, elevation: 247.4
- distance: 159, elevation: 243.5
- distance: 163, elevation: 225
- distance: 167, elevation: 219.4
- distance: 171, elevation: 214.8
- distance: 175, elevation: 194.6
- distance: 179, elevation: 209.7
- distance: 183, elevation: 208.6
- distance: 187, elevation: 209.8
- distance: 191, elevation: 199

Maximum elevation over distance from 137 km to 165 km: 247.4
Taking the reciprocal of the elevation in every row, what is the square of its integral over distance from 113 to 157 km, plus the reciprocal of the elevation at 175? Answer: 0.044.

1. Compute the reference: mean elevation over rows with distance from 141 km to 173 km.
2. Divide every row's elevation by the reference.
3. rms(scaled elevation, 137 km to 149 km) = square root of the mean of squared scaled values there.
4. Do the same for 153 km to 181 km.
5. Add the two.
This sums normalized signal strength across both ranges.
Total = 1.94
